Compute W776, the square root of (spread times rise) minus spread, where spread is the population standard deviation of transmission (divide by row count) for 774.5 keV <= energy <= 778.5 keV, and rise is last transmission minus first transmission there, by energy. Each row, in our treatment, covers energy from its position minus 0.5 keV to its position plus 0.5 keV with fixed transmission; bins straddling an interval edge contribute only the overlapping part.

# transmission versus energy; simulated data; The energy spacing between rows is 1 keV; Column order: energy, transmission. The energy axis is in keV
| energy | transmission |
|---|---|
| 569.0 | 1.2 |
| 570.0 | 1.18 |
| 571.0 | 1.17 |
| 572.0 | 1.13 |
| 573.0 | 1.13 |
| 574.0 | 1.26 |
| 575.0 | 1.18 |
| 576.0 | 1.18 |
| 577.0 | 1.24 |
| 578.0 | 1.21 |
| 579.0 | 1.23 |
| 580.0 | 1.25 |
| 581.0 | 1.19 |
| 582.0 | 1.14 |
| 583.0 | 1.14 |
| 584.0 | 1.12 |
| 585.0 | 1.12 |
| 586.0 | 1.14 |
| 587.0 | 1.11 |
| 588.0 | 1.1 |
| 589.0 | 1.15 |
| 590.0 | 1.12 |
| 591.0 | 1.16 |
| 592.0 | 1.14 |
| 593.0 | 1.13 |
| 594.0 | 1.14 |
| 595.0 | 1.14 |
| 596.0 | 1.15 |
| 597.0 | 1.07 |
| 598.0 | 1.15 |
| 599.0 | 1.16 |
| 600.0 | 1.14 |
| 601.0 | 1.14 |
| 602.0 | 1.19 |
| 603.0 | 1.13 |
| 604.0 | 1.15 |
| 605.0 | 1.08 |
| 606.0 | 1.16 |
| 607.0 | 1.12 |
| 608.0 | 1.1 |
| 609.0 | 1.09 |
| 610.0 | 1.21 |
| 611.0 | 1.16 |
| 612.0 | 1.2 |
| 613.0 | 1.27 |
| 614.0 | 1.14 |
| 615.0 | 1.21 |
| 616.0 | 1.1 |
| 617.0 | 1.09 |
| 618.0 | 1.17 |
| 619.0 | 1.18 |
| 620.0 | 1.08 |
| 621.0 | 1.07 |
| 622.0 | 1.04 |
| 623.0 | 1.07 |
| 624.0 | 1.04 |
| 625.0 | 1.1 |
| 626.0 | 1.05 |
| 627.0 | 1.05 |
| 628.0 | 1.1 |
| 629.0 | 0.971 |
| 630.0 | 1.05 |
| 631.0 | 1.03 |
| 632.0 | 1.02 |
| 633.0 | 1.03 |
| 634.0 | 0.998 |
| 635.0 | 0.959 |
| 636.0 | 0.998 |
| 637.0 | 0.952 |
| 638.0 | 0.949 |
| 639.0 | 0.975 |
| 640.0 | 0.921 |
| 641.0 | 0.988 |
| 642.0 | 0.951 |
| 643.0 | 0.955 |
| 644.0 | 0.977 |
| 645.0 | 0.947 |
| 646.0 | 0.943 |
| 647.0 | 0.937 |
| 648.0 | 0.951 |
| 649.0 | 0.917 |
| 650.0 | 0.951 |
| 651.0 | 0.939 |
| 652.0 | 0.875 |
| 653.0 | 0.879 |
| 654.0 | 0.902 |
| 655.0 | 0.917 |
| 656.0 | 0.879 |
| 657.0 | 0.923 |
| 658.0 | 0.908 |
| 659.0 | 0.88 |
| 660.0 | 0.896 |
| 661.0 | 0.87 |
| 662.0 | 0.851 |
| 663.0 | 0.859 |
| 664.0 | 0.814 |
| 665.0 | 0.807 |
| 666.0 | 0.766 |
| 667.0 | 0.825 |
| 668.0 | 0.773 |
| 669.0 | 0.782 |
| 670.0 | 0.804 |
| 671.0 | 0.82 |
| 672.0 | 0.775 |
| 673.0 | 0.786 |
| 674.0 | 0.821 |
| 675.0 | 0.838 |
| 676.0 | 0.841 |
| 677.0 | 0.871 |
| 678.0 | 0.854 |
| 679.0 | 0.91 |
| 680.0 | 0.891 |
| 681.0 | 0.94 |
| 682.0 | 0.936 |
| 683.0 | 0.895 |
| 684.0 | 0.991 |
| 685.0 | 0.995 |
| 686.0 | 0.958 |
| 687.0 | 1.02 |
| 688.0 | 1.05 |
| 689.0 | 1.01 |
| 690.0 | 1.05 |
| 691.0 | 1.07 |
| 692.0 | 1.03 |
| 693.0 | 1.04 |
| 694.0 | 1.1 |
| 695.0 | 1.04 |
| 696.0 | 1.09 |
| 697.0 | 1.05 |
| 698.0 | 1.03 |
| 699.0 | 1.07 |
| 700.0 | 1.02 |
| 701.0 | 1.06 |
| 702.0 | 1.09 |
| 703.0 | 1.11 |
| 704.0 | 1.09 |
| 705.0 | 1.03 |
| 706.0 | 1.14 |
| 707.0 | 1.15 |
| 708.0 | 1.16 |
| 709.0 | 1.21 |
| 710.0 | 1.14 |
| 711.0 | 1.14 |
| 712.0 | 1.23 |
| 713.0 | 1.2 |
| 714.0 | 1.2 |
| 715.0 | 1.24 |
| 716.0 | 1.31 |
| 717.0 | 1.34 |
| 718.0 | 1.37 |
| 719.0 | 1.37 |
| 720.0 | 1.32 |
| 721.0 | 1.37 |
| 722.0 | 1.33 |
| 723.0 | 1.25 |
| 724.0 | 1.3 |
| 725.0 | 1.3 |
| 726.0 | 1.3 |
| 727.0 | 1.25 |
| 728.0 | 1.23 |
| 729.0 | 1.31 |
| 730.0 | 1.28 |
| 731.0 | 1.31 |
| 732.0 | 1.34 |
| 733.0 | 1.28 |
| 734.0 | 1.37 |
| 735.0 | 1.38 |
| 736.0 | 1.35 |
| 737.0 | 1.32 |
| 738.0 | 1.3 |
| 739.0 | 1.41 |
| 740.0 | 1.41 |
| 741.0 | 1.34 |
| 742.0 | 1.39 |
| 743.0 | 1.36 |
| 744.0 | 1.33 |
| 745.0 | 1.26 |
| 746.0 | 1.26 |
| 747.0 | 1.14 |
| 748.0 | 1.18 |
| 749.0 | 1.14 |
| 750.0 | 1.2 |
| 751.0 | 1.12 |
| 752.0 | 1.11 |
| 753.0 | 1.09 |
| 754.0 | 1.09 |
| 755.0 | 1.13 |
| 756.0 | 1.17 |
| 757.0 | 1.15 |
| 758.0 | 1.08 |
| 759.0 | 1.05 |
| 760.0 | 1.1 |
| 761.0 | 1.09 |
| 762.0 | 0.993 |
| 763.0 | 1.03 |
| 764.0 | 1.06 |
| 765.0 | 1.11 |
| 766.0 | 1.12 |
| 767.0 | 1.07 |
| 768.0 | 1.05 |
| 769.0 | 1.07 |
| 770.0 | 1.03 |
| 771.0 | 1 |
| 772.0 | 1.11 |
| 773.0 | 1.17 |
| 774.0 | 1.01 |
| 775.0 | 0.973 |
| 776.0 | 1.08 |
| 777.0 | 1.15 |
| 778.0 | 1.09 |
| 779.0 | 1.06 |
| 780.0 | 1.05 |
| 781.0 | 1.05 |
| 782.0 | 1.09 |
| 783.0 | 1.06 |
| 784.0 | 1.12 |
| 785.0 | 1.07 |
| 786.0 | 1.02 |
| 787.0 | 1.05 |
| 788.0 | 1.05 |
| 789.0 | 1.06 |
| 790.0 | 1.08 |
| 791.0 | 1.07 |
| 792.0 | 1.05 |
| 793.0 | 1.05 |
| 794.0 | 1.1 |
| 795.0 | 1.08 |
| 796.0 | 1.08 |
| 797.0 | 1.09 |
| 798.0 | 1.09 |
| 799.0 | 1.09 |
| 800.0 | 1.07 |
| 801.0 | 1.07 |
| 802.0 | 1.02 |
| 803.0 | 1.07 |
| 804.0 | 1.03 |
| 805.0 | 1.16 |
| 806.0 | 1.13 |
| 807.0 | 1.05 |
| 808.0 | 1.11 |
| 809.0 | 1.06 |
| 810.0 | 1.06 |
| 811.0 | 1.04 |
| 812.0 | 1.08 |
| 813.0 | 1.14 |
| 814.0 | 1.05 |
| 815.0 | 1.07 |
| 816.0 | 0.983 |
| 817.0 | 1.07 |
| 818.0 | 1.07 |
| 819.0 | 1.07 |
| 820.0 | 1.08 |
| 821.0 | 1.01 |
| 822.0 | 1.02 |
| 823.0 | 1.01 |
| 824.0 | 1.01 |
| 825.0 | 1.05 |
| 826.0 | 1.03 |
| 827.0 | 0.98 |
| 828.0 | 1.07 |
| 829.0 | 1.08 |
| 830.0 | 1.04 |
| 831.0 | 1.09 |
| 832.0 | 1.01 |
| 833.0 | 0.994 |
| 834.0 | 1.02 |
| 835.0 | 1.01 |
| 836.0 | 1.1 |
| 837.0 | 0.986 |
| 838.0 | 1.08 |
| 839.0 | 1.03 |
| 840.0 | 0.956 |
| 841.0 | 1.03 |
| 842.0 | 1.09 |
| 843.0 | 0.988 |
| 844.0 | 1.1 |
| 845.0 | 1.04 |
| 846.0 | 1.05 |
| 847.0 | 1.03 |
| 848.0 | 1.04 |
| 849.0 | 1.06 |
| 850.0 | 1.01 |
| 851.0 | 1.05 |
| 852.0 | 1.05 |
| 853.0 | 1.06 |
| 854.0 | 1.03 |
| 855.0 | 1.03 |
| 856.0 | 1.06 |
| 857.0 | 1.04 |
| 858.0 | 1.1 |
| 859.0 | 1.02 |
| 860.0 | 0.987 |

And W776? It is 0.023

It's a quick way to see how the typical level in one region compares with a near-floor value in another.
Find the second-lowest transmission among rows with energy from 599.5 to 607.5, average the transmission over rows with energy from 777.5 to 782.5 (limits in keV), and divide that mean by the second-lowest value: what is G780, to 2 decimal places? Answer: 0.95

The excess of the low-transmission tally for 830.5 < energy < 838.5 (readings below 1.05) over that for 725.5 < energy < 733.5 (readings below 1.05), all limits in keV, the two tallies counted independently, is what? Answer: 5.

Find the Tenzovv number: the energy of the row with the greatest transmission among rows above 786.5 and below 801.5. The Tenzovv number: 794.0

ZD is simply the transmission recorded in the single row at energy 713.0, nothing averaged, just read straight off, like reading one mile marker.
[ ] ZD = 1.2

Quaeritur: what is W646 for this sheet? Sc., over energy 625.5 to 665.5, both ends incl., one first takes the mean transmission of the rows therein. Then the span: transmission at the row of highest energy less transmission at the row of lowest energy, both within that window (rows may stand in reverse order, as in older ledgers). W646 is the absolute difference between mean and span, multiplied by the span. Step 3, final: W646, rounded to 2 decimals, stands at -0.29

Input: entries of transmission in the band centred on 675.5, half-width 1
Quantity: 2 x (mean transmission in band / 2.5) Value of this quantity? 0.672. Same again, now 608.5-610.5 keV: 0.920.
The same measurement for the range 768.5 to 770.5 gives 0.840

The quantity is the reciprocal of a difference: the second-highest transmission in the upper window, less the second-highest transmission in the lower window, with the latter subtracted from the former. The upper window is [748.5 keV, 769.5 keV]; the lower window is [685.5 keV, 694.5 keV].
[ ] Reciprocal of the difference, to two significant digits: 10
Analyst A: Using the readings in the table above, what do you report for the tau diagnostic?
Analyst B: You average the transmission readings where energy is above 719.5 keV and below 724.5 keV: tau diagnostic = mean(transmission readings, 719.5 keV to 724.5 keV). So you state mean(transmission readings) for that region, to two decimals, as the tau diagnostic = 1.31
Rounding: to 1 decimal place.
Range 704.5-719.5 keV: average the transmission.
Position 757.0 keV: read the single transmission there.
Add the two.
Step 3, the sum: 2.4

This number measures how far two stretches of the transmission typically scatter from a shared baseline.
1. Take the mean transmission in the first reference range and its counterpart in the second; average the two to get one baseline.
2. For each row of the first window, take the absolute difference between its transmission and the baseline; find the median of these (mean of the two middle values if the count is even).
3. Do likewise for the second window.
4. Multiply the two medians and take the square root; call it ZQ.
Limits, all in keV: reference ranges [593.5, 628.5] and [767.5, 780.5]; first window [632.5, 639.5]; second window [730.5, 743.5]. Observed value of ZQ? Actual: 0.175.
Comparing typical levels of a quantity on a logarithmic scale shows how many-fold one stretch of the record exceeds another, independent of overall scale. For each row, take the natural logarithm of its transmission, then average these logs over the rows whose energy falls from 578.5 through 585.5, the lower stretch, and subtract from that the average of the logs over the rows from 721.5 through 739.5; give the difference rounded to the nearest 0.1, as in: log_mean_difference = -0.1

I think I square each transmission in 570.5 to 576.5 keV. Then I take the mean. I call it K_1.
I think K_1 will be 1.4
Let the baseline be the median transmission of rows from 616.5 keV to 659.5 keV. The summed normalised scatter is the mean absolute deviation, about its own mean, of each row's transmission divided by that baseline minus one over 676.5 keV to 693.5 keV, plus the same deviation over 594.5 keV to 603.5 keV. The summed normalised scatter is 0.082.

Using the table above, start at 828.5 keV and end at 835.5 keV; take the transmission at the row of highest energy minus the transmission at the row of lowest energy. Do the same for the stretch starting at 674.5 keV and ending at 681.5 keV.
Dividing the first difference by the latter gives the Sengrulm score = -0.7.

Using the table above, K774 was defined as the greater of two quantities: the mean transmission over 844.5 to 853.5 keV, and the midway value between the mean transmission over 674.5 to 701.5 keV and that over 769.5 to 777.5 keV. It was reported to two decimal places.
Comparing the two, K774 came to 1.04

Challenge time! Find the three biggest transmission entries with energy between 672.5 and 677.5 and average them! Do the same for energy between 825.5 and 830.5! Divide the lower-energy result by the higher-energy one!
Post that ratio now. 0.80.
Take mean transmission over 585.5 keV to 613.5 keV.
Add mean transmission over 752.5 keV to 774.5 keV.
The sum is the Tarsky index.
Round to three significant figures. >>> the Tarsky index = 2.22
